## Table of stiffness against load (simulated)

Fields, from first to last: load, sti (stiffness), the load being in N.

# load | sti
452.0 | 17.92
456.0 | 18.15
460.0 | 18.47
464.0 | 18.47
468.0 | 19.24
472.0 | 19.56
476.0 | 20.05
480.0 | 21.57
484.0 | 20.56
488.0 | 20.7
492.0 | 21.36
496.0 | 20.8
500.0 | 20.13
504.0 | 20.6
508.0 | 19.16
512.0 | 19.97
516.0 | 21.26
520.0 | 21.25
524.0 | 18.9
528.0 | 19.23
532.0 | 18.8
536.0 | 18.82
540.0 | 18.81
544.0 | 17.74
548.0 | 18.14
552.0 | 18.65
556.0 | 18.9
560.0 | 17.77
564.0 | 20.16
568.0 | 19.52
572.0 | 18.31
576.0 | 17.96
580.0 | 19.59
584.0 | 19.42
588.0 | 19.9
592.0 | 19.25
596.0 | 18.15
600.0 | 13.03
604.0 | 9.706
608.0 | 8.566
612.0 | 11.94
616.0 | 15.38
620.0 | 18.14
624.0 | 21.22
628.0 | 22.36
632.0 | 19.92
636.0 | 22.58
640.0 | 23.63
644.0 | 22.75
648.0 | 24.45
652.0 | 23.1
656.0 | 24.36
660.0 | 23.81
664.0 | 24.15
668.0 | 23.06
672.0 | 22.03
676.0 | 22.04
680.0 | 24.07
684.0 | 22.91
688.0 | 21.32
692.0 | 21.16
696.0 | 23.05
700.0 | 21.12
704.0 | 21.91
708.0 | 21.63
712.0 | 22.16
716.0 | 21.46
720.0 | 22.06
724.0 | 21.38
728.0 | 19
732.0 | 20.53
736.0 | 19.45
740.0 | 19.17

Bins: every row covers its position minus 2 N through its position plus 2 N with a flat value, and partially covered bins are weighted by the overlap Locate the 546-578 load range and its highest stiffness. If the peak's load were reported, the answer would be 564.0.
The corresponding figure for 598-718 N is 648.0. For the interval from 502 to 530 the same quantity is 516.0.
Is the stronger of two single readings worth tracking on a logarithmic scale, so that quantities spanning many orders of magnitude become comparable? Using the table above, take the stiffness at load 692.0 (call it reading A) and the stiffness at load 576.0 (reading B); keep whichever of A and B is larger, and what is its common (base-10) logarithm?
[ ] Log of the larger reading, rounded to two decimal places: 1.33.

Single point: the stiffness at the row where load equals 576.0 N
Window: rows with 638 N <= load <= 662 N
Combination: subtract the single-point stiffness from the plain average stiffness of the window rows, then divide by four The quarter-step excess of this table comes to 1.4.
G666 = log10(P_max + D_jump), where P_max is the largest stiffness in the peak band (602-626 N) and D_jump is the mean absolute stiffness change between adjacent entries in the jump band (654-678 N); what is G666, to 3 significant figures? 1.34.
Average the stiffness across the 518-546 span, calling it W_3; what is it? 19.1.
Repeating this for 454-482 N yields 19.4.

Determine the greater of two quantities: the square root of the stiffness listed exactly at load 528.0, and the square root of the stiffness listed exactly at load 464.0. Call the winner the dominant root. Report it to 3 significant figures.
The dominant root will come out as 4.39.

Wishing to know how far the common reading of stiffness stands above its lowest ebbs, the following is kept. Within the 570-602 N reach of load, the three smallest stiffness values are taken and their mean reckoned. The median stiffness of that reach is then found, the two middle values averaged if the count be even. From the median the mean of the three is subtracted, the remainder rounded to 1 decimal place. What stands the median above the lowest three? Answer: 2.4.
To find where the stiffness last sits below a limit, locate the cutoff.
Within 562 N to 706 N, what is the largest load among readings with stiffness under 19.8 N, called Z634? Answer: 620.0 N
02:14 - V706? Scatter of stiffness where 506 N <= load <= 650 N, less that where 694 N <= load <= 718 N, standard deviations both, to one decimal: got 2.7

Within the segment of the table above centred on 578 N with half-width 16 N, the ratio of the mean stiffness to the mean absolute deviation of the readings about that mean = 34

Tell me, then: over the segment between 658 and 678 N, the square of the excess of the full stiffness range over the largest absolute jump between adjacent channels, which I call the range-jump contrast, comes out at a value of 1.1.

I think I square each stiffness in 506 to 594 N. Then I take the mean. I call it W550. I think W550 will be 368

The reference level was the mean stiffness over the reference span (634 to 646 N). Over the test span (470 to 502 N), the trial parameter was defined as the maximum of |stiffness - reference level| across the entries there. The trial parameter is 3.4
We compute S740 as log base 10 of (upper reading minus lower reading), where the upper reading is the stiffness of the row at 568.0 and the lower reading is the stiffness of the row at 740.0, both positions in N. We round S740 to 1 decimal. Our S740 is -0.5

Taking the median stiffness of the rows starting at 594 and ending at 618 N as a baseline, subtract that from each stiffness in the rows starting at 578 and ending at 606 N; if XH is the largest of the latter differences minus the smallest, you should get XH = 10.2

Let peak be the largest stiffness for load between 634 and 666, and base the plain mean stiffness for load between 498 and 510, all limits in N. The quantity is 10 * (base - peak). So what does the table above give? -45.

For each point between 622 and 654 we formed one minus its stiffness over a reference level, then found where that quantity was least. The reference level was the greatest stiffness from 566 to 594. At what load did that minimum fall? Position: 648.0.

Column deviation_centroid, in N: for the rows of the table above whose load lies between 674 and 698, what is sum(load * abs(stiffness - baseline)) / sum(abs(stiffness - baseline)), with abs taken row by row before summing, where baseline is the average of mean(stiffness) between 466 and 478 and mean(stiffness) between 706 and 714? 684.9 N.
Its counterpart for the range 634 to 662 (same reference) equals 649.1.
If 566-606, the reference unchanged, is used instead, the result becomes 593.6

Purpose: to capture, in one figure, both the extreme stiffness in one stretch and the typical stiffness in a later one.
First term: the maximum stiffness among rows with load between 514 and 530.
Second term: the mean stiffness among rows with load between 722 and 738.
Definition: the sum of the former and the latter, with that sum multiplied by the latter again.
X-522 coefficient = 831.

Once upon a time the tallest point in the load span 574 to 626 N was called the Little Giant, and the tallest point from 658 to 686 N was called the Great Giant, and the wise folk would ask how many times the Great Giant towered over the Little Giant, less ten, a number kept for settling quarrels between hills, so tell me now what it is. -8.86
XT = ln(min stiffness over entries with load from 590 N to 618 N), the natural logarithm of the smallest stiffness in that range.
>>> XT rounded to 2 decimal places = 2.15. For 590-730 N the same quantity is 2.15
